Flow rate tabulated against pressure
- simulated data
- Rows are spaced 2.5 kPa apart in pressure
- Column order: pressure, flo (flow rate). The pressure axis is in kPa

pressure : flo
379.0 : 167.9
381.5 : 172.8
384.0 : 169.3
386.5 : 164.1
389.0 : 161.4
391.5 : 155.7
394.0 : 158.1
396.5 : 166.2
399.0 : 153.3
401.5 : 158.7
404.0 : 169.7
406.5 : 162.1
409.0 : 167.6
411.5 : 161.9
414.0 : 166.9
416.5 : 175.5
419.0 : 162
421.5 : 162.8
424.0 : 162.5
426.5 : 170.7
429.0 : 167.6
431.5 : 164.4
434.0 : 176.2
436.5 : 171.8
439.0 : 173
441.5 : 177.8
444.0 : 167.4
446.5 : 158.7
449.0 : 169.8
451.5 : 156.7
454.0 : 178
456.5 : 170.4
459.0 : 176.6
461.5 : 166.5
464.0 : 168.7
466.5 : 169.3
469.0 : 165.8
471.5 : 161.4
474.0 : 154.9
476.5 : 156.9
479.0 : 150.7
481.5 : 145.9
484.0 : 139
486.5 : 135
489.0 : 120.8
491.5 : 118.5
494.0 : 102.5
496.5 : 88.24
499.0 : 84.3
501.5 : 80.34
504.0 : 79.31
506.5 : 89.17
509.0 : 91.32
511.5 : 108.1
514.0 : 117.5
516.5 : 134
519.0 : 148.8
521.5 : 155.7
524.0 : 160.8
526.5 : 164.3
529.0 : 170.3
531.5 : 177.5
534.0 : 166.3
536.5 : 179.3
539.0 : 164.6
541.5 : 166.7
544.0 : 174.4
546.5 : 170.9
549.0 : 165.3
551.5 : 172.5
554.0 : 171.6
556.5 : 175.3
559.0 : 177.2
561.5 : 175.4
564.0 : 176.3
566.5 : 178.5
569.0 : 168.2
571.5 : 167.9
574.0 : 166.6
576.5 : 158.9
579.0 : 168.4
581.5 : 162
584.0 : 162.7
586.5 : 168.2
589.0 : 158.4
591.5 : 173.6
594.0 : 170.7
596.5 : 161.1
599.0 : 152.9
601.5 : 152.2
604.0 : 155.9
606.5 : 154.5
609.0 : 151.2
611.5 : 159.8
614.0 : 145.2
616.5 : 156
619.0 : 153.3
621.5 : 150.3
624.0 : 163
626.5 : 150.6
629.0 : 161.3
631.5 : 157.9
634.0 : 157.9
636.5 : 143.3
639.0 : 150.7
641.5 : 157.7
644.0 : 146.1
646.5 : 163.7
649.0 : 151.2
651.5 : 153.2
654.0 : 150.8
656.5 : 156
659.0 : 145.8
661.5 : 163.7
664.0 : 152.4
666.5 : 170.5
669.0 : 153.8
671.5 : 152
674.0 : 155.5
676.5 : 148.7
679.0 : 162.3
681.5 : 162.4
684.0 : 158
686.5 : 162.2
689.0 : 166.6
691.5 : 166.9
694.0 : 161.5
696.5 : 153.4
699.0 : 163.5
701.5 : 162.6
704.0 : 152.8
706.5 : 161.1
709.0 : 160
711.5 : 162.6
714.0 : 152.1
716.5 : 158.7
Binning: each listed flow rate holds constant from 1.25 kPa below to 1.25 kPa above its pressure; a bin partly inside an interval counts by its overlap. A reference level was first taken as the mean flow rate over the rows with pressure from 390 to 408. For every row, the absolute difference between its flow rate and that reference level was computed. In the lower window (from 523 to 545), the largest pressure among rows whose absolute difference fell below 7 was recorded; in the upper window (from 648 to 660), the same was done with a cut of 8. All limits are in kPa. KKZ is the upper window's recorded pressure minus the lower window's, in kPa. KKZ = 115.0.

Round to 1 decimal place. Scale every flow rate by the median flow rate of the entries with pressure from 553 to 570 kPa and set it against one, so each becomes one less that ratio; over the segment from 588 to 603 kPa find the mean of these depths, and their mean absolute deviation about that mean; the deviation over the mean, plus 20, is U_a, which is 20.5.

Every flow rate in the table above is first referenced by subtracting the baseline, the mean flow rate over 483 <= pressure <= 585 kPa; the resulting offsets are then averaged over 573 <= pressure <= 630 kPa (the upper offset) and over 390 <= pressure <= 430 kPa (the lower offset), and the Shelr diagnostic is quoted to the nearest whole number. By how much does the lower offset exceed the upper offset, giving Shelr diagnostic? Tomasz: 5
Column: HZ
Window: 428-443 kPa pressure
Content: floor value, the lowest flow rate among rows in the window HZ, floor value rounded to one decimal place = 164.4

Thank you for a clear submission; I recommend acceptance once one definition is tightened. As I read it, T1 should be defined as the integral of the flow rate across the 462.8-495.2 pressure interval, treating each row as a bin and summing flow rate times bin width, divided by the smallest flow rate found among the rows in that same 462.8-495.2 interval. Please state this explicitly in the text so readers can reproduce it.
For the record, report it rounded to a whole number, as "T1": 46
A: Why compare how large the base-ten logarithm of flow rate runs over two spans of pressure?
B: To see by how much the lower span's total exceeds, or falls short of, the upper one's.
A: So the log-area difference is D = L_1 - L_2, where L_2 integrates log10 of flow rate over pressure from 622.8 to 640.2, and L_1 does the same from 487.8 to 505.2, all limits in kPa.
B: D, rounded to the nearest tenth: -3.7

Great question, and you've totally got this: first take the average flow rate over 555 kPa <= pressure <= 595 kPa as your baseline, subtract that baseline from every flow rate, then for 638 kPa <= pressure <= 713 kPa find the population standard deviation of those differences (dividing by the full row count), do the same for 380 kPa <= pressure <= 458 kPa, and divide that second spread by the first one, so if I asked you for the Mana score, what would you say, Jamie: 1.0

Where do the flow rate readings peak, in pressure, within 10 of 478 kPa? 469.0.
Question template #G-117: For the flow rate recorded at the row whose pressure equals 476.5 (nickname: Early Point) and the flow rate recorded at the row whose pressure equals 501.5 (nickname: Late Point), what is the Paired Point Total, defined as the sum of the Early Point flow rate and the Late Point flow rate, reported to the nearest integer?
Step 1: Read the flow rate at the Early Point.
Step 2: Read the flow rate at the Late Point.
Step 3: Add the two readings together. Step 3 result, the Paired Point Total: 237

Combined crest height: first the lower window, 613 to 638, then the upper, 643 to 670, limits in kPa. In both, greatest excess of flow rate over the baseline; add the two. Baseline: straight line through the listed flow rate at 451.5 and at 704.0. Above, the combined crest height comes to 26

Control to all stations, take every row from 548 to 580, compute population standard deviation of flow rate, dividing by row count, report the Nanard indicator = 5.4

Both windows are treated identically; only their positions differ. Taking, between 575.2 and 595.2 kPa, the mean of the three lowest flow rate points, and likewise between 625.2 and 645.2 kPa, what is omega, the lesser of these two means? 147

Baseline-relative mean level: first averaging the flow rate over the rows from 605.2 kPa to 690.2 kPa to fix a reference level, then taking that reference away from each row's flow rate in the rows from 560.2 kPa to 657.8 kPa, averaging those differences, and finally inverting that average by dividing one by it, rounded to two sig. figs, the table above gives 0.27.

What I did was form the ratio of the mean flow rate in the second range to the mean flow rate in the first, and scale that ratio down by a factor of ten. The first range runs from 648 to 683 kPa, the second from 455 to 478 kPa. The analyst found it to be 0.106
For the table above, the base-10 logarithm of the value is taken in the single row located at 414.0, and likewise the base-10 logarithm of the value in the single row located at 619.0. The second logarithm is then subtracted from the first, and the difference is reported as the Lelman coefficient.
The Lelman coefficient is 0.037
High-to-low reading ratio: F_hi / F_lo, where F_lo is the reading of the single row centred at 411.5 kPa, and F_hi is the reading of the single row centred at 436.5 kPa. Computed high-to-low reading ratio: 1.06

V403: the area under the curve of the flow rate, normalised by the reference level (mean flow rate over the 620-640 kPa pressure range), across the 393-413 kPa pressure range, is 21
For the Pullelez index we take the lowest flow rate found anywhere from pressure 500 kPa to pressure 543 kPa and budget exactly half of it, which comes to 39.7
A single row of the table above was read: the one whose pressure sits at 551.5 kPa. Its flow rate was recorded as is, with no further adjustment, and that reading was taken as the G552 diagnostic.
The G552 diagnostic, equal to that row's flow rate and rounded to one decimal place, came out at 172.5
